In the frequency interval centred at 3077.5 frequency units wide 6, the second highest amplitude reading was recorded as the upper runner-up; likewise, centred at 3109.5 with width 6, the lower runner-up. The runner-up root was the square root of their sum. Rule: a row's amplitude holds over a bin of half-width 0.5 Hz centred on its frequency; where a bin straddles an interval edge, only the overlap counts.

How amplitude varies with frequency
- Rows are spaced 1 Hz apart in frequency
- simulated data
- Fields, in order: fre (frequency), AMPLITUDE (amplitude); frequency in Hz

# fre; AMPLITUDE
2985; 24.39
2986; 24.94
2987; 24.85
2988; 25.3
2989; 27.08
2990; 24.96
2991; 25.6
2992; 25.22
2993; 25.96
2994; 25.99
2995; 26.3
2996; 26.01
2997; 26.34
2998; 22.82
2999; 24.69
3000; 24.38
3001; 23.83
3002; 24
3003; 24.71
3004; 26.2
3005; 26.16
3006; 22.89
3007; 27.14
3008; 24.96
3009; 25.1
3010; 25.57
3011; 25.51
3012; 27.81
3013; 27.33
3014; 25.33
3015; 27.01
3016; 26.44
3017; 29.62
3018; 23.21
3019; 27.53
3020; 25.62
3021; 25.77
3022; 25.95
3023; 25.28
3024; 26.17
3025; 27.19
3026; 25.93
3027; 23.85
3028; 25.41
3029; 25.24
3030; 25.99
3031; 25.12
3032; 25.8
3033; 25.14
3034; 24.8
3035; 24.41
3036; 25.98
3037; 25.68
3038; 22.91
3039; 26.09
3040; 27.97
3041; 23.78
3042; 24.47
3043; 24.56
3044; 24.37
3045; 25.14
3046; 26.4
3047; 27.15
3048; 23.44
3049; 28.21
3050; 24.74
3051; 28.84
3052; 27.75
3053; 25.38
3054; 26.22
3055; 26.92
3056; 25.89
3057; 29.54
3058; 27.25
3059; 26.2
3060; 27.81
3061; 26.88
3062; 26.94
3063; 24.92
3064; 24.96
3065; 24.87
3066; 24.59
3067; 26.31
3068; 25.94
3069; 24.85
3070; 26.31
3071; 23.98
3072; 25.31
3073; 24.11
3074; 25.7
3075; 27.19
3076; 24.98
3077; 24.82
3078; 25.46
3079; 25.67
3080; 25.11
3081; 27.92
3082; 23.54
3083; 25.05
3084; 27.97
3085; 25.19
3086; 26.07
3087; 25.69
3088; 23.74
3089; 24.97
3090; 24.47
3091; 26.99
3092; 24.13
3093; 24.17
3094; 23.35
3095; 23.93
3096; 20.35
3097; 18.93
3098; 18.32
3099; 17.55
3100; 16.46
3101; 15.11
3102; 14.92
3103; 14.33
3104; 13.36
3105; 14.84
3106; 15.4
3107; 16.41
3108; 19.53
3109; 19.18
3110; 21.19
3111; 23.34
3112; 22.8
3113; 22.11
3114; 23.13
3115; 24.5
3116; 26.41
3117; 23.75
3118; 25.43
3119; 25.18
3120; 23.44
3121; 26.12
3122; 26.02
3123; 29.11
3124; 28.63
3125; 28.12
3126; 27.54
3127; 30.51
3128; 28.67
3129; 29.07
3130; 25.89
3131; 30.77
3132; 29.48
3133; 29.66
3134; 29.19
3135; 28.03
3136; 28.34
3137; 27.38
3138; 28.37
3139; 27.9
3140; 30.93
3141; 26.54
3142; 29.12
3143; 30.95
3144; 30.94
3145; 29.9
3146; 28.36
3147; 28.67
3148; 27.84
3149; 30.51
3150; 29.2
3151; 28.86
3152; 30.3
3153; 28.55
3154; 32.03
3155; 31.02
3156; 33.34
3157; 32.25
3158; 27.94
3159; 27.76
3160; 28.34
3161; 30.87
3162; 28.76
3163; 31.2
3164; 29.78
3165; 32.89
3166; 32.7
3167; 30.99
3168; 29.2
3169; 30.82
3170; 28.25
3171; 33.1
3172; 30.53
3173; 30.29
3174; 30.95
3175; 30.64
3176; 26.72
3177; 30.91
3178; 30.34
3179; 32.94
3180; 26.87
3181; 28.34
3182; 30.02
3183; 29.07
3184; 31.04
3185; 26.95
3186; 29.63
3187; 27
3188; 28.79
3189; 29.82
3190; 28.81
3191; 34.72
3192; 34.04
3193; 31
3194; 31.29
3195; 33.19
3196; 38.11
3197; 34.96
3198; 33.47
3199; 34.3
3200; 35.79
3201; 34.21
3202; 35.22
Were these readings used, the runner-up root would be 7.0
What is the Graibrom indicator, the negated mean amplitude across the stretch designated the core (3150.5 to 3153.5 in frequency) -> -29.2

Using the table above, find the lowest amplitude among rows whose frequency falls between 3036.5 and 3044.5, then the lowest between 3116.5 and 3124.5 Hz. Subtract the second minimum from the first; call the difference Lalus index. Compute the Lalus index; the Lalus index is -1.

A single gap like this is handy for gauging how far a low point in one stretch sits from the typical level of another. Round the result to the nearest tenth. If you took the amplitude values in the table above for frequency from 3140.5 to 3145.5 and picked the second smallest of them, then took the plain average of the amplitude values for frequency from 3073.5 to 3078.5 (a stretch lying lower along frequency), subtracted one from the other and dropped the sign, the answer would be 3.5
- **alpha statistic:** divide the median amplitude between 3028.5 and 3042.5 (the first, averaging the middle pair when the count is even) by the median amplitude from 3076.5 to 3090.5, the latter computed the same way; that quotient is 1.00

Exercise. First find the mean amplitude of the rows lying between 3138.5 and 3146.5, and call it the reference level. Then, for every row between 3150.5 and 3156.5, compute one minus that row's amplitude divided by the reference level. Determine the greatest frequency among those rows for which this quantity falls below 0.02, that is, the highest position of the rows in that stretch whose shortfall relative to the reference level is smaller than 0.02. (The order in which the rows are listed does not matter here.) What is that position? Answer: 3156 Hz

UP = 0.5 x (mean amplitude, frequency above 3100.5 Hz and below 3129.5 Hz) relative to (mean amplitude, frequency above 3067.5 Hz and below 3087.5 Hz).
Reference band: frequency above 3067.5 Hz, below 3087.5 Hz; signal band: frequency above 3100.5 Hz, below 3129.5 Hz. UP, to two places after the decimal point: 0.44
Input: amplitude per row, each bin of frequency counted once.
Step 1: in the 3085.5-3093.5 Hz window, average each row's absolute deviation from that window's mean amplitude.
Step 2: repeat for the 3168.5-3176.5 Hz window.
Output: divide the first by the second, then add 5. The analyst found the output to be 5.68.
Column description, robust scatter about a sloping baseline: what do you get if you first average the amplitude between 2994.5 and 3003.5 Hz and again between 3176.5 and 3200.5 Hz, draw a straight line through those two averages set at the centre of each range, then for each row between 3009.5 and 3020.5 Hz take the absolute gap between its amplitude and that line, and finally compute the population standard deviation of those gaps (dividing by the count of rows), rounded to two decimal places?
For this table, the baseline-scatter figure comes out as 1.23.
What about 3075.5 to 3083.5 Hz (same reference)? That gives 0.98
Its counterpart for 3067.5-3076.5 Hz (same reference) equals 0.97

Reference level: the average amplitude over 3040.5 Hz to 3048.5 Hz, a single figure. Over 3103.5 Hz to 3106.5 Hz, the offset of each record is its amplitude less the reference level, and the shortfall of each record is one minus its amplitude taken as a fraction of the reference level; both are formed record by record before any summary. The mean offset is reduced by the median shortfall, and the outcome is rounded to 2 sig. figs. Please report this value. -11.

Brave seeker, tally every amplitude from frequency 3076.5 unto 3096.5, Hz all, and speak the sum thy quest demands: 499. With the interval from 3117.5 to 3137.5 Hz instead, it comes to 557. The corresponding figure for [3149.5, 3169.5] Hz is 607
